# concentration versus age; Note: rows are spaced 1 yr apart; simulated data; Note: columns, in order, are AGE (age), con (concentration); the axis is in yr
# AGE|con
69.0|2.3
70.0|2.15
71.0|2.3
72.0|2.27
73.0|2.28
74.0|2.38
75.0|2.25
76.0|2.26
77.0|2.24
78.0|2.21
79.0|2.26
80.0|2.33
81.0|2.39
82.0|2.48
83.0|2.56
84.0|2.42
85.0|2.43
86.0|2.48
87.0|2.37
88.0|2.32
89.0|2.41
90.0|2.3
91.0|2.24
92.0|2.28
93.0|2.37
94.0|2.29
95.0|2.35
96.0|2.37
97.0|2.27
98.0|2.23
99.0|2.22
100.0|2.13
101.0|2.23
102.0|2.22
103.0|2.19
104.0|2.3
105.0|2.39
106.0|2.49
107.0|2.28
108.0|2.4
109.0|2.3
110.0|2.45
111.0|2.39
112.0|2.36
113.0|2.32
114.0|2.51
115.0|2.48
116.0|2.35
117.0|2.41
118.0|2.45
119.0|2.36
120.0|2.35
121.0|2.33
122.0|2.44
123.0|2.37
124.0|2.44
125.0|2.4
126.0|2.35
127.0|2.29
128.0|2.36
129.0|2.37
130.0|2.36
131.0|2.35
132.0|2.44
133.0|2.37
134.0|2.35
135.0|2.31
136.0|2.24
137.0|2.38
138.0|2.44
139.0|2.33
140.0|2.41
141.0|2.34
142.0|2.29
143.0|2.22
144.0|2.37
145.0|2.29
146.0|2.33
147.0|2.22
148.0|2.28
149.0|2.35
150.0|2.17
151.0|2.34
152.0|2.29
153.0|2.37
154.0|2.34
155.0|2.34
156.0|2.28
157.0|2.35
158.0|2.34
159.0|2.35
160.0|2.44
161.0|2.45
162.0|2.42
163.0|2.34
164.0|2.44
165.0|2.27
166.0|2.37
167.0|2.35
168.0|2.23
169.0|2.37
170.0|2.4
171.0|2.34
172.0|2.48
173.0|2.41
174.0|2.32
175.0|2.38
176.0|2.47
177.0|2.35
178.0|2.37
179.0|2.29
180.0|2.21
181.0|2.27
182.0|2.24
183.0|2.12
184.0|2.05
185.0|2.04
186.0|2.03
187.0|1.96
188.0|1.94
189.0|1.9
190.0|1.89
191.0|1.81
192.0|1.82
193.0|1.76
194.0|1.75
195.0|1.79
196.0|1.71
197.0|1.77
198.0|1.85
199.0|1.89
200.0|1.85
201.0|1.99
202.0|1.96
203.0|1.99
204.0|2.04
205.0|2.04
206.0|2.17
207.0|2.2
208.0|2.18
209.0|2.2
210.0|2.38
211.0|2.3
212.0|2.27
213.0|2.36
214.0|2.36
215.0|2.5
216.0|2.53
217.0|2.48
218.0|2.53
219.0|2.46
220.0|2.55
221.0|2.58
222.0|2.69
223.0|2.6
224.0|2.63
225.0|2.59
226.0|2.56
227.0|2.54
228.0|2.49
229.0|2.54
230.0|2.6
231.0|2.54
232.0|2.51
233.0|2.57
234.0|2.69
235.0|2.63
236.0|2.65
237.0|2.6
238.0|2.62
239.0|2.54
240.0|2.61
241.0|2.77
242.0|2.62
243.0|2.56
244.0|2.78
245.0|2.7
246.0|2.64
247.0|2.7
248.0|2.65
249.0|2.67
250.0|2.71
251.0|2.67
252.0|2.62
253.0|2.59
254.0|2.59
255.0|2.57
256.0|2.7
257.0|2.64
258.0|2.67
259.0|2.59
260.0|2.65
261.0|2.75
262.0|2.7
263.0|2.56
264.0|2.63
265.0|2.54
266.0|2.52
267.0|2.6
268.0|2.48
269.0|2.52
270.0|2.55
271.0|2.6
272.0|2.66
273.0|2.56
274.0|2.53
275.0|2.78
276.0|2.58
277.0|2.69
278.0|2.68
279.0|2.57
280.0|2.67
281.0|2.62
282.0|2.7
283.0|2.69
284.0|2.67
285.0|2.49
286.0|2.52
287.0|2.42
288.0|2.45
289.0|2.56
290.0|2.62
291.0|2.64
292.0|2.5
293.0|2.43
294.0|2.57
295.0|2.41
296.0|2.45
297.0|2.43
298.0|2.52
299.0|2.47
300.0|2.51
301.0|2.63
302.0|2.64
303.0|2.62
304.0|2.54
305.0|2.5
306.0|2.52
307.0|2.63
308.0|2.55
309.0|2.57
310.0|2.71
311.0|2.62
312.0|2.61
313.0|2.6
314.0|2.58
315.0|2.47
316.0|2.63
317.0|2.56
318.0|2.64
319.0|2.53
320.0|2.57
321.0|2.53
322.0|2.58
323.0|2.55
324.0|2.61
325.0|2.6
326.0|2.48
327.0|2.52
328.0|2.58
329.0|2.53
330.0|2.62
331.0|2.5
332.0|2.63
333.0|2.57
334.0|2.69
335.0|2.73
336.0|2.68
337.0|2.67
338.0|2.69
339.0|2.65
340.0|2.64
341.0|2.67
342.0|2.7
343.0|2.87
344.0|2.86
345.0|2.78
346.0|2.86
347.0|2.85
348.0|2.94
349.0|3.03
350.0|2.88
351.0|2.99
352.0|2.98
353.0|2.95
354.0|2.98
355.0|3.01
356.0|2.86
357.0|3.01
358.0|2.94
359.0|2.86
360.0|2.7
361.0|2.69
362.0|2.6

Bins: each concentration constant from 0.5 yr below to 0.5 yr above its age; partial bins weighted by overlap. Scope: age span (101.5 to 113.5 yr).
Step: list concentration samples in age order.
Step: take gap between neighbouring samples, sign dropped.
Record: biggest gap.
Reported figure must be 0.210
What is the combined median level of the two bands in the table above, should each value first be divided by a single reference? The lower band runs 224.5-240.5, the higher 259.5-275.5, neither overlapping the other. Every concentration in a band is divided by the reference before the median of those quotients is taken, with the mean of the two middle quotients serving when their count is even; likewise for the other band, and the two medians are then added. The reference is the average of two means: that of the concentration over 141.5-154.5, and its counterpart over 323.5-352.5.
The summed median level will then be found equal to 2.06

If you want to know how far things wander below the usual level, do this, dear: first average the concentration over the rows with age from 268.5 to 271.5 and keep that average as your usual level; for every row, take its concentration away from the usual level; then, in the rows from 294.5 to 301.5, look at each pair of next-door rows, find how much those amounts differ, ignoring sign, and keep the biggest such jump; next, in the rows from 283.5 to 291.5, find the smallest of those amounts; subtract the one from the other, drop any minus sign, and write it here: 0.23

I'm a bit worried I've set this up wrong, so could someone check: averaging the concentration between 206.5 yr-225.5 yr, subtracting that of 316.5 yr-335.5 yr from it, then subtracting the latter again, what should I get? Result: -2.72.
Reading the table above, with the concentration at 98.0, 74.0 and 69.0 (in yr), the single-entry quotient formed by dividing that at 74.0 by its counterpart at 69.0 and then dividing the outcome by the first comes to 0.46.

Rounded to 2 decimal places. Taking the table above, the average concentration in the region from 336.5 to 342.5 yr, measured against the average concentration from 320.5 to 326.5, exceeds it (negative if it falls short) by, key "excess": 0.11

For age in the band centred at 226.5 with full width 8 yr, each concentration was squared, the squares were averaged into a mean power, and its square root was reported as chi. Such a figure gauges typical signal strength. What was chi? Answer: 2.57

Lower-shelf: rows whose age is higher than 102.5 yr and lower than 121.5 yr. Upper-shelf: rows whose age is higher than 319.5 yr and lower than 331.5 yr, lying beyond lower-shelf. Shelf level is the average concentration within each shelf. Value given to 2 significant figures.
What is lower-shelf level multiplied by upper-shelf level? 6.1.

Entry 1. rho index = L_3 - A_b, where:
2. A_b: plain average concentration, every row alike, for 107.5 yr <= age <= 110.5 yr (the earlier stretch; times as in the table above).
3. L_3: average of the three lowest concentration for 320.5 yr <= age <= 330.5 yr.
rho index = 0.13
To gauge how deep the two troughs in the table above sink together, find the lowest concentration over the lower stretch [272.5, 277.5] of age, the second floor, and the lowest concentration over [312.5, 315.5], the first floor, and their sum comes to 5.0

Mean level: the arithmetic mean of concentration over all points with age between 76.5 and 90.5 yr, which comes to 2.37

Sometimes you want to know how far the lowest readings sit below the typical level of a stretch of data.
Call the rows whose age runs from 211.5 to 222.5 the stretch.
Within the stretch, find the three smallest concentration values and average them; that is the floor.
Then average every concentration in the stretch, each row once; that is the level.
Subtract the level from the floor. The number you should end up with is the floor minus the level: -0.15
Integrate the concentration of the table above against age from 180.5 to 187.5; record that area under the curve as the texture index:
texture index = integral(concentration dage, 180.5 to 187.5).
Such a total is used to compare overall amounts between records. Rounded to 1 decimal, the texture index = 14.7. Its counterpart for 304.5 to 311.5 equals 18.1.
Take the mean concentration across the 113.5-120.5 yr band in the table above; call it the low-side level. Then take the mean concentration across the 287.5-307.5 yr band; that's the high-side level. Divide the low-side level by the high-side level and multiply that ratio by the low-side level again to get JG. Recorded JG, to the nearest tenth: 2.3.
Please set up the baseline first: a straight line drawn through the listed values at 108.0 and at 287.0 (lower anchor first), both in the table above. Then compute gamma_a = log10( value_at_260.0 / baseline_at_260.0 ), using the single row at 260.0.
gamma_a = 0.040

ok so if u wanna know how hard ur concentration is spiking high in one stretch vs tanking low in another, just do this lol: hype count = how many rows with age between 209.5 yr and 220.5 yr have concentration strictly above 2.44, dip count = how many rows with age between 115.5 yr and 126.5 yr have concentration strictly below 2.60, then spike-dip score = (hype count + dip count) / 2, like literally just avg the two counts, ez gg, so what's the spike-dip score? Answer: 8.5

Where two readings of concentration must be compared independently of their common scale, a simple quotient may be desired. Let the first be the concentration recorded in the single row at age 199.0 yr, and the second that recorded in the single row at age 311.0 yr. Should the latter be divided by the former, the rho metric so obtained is 1.39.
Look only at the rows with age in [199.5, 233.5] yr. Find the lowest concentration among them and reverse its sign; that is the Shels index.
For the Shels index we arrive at -1.85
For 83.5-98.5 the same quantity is -2.23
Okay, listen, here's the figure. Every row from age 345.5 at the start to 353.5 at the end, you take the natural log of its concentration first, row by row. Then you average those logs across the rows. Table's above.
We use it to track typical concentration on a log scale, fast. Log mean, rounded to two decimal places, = 1.08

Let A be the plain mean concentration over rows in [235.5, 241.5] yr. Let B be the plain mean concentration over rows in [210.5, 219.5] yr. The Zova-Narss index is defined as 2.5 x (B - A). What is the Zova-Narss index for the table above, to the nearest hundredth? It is -0.53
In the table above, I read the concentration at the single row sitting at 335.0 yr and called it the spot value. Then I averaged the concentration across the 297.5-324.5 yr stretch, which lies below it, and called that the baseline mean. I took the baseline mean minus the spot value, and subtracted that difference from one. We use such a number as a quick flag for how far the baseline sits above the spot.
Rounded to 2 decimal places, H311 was 1.16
